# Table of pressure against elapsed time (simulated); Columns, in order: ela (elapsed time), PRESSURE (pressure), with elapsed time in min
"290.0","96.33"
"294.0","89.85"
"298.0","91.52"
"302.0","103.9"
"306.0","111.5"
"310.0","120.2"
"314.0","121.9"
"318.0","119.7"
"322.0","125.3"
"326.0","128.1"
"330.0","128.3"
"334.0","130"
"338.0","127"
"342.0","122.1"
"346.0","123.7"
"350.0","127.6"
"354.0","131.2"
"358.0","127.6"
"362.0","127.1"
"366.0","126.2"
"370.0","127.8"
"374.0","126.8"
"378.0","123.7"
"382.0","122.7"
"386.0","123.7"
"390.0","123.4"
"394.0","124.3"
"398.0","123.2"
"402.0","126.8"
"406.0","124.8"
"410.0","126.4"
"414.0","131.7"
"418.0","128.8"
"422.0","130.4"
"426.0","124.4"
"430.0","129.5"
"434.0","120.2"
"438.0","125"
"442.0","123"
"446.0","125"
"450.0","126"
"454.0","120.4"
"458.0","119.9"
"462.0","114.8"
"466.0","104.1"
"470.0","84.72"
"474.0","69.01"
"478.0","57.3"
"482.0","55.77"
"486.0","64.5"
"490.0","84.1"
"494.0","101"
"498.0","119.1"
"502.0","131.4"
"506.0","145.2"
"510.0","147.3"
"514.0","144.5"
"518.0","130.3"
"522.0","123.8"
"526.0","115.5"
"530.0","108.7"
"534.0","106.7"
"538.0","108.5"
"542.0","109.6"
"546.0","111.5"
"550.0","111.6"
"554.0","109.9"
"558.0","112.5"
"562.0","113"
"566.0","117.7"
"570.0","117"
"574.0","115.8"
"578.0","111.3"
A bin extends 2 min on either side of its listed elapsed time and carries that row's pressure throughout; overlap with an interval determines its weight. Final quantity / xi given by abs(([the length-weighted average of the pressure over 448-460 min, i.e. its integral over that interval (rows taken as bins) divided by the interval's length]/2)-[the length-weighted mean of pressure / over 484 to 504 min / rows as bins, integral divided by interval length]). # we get 39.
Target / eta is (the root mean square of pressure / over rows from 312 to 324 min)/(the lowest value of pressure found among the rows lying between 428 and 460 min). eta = 1.02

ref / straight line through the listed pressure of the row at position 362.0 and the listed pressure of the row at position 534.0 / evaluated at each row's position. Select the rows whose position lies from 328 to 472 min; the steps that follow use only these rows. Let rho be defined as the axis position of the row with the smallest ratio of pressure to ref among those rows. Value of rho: 470.0 min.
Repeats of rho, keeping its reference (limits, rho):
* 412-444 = 434.0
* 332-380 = 342.0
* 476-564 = 482.0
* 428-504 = 482.0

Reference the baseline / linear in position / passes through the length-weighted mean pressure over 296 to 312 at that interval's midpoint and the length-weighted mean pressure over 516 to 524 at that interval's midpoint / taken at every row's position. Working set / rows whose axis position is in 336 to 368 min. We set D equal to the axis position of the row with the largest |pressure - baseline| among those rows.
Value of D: 354.0 min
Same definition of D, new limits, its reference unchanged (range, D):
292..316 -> 294.0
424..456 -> 430.0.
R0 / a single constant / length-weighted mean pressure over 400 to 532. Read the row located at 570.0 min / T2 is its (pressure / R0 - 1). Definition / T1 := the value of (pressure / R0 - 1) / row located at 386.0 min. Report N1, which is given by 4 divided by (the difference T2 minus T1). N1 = -68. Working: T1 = 0.079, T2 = 0.02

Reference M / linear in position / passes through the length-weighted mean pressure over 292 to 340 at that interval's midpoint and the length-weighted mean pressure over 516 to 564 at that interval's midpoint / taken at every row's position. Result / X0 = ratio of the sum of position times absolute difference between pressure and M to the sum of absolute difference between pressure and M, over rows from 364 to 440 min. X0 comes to 403.4 min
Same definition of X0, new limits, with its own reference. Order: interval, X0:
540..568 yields 553.5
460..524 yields 490.2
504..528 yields 512.3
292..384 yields 334.6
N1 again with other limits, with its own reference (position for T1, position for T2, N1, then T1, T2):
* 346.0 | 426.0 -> 655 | 0.079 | 0.09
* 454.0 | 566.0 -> -170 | 0.050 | 0.03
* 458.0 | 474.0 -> -9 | 0.046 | -0.40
